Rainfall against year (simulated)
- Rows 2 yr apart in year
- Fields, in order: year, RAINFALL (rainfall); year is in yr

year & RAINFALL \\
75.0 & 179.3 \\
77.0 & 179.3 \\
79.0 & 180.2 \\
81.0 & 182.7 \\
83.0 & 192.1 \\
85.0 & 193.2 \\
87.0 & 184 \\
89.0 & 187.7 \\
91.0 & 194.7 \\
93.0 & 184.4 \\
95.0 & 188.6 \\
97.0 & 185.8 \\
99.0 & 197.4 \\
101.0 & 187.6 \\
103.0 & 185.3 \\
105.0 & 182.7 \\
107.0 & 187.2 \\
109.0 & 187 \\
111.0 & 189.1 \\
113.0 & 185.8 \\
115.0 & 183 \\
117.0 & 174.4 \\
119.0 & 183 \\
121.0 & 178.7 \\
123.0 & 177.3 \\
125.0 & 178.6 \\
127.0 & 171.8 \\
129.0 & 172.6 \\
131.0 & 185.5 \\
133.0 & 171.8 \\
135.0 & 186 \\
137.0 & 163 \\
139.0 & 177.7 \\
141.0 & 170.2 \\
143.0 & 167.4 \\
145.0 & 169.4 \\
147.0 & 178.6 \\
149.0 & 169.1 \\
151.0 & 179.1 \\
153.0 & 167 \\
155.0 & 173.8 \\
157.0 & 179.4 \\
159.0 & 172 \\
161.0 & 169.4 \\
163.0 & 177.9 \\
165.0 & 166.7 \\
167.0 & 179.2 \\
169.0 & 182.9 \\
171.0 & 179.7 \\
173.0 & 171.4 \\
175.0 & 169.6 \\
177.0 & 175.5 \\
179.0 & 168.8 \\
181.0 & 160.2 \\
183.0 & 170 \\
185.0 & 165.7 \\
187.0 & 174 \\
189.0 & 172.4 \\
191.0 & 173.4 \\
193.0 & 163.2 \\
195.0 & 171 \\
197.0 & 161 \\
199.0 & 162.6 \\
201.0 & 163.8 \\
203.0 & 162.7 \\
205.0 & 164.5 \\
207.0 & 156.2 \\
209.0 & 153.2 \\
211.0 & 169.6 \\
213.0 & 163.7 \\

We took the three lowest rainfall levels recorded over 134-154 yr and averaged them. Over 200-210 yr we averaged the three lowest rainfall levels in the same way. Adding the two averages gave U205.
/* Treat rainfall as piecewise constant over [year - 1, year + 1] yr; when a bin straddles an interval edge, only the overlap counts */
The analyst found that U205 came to 323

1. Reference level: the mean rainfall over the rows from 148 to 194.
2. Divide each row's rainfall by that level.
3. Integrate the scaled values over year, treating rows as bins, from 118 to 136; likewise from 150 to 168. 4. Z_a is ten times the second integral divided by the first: 9.7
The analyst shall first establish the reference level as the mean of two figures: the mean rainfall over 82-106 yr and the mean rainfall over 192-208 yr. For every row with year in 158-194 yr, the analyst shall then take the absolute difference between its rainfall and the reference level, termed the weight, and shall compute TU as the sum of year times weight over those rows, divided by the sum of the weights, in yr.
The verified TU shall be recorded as 177.3 yr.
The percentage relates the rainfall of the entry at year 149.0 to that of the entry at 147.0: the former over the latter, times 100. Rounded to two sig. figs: 95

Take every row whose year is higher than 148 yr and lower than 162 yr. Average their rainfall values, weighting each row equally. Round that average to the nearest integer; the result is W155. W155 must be 173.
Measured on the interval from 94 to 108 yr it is 188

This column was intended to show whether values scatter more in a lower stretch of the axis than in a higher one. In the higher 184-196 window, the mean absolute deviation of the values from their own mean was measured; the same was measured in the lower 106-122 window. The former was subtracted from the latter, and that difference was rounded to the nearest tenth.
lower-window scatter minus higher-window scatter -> 0.1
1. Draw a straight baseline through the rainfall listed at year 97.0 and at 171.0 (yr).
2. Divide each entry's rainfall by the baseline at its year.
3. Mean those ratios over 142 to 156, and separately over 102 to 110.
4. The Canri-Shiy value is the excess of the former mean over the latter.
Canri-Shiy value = -0.055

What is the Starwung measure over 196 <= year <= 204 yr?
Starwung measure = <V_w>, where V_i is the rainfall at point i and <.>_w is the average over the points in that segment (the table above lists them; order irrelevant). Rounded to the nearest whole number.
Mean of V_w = 163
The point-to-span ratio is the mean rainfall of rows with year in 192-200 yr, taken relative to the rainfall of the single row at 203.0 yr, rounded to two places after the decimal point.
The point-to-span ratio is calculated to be 1.01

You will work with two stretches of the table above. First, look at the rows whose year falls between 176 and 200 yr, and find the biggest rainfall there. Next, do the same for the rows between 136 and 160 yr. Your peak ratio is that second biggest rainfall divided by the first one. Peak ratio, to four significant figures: 1.022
